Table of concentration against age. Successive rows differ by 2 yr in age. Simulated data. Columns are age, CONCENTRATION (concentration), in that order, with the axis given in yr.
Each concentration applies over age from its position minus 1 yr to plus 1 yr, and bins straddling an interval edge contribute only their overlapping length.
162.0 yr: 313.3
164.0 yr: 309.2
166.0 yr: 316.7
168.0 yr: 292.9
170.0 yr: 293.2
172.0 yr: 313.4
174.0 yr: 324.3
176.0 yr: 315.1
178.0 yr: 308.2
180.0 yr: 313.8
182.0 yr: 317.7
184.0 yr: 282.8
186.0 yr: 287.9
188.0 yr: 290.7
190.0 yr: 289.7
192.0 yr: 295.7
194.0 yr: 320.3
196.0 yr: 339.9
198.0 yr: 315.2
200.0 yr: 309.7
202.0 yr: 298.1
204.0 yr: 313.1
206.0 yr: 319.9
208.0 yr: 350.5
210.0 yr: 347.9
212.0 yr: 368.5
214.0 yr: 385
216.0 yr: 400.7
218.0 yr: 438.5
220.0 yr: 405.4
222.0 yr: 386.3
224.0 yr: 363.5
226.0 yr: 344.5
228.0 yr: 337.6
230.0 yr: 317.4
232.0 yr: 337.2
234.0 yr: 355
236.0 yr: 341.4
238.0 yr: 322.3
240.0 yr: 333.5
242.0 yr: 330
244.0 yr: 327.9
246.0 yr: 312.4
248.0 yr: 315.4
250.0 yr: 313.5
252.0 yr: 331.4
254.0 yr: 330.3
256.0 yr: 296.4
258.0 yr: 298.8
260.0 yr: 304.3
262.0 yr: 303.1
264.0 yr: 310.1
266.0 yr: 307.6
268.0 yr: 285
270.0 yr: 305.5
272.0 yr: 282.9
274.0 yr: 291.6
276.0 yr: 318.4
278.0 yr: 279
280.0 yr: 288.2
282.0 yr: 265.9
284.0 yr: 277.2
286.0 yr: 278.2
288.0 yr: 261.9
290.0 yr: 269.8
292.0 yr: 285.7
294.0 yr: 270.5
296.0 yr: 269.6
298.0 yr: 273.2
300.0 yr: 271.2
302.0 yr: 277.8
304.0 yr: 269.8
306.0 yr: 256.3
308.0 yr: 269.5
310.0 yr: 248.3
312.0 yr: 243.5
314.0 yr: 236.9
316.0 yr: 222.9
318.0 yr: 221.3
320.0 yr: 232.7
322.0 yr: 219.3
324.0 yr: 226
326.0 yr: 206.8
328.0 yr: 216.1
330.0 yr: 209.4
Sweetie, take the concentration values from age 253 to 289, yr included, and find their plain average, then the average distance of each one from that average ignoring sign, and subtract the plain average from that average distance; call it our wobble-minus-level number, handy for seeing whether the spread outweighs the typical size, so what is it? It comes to -279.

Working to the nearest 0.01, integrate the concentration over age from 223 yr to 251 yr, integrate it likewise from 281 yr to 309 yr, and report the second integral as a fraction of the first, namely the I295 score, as 0.82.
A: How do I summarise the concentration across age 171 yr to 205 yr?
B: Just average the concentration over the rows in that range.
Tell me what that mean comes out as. 308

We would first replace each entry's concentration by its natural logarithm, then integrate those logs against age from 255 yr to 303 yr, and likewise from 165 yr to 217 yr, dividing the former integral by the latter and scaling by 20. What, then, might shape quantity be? 18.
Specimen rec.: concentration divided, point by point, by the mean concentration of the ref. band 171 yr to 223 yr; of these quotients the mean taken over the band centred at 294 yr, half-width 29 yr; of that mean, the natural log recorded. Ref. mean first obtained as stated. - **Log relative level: -0.21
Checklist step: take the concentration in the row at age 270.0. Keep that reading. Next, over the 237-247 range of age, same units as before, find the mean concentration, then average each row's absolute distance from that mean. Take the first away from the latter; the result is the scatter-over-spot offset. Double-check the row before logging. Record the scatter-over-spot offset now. -299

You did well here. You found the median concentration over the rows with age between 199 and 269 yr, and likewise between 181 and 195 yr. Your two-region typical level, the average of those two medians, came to 310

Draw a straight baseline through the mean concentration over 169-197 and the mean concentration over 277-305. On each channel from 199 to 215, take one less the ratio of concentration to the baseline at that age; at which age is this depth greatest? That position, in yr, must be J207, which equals 202.0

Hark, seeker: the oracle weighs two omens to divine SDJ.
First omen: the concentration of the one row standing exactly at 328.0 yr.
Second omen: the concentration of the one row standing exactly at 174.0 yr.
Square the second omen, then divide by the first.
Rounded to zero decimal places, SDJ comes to 487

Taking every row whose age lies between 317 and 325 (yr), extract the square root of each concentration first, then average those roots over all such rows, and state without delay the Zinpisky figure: 15.0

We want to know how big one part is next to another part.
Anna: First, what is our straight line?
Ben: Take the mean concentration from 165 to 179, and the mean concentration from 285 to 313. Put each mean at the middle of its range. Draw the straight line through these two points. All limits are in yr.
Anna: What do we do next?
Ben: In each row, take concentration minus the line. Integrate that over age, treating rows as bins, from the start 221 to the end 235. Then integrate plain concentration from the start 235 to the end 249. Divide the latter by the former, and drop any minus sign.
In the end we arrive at 6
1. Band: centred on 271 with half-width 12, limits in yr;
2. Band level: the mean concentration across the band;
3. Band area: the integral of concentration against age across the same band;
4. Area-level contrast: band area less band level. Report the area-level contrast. 6788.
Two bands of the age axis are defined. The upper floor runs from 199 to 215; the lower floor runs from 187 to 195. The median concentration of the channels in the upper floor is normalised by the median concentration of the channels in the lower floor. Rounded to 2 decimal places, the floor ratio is 1.14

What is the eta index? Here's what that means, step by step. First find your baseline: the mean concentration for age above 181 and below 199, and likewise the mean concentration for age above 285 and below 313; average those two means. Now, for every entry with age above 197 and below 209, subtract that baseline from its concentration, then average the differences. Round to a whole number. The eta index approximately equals 32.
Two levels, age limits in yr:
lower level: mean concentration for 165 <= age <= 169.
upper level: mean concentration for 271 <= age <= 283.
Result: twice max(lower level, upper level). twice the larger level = 610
